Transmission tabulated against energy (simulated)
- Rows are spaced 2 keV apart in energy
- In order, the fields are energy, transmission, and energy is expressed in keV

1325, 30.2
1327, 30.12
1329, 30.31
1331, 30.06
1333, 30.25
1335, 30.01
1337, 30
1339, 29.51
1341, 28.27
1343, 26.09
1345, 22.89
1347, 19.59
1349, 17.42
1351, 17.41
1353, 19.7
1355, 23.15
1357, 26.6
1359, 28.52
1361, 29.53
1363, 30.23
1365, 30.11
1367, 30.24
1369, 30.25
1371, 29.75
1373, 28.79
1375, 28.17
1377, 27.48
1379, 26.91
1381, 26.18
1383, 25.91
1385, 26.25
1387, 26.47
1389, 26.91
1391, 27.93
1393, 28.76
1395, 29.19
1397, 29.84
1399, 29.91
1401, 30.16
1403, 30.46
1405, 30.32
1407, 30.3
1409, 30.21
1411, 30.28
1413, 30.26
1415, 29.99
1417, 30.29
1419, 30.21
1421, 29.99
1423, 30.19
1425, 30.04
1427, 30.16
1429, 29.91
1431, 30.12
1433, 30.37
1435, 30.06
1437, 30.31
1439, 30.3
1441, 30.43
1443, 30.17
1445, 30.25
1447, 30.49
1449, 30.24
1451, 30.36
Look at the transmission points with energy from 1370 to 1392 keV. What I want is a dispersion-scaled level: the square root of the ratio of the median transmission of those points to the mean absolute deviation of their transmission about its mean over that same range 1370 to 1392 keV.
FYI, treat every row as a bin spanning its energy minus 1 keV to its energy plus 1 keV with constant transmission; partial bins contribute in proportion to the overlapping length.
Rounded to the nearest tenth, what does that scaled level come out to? 5.2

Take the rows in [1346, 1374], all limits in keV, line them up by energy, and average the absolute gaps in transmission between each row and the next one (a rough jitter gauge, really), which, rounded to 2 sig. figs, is 1.3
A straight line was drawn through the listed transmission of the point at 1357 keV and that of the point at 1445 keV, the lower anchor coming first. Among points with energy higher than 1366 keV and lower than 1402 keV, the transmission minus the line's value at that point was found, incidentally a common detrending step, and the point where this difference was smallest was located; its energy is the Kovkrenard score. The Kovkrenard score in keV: 1383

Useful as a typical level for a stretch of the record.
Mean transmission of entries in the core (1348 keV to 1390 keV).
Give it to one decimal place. 26.5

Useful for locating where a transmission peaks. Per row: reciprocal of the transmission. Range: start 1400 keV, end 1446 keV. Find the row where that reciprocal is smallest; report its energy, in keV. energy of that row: 1403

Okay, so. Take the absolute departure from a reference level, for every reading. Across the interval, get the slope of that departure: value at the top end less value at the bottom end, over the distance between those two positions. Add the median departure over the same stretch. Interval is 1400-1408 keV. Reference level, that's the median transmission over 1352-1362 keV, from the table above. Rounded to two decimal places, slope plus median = 3.73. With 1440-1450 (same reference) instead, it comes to 3.63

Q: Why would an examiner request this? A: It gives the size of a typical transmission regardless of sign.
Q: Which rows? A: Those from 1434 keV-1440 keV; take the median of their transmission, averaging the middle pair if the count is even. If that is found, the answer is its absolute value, 30.3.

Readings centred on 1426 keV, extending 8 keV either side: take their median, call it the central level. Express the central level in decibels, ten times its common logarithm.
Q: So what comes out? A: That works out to 14.8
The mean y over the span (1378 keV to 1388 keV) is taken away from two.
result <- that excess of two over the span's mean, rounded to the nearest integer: -24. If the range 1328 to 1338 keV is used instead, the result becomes -28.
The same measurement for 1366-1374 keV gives -28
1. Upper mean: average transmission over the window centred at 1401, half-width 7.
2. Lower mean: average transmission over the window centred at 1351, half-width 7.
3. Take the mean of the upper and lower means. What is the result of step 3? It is 25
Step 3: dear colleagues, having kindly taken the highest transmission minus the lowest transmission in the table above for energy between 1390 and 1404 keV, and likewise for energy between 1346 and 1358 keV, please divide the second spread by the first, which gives 3.6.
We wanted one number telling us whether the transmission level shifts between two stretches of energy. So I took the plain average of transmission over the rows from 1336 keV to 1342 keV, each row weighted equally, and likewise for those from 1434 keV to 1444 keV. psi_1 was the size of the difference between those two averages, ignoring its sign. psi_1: 1.0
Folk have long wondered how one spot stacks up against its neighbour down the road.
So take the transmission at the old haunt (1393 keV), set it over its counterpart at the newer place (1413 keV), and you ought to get 0.95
